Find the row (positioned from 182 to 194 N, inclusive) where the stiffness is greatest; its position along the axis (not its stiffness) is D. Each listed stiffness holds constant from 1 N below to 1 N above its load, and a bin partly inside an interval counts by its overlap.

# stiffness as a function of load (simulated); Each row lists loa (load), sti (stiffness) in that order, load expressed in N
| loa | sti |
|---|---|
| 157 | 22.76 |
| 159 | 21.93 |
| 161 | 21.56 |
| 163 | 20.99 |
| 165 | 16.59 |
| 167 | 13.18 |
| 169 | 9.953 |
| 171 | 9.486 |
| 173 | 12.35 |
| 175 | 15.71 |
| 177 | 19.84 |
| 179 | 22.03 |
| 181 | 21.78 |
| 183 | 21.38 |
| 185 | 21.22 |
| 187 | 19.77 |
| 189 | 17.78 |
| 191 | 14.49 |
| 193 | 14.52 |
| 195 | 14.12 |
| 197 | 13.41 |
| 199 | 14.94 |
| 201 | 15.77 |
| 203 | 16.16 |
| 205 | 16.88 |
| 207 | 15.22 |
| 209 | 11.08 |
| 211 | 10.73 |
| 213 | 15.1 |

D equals 183 N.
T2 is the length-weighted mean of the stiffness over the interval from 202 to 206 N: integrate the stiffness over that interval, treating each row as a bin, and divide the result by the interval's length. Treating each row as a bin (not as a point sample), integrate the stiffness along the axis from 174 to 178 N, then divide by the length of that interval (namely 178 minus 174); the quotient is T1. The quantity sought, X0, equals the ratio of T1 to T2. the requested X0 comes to 1.08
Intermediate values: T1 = 18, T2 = 16.52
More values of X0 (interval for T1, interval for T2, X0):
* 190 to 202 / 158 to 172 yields 0.90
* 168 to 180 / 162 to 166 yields 0.79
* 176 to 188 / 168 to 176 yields 1.77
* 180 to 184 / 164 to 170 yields 1.63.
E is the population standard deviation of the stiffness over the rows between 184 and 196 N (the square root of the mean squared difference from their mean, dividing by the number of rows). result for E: 2.8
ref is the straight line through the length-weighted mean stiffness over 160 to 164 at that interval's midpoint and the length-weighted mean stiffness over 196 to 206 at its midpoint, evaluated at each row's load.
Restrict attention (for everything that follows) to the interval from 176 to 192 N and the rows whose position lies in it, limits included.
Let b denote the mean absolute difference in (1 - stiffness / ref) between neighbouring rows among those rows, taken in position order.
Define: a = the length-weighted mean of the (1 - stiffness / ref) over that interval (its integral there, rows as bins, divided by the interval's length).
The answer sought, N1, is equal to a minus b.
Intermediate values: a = -0.10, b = 0.07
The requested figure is -0.17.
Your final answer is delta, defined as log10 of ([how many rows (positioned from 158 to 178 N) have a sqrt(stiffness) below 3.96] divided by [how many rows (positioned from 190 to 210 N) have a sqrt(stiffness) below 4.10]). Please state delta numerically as -0.35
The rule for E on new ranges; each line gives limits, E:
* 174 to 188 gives 2.0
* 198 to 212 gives 2.3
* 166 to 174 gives 1.6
